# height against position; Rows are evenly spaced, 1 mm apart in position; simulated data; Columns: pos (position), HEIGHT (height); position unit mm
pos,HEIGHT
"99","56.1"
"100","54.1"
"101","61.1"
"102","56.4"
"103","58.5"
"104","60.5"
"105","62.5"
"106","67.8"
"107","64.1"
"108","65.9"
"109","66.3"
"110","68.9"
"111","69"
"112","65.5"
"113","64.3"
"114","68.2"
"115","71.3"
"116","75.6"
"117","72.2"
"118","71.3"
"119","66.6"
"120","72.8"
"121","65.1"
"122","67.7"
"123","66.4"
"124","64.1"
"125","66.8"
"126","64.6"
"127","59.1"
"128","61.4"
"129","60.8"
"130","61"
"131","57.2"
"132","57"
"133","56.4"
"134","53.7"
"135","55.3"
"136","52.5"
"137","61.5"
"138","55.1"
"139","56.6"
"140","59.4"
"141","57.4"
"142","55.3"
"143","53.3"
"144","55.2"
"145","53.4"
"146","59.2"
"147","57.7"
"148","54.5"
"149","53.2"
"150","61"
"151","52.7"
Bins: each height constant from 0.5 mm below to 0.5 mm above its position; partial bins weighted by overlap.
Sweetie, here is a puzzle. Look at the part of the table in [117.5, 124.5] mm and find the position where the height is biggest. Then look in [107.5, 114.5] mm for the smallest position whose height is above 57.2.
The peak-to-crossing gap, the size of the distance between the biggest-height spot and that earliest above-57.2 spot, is 12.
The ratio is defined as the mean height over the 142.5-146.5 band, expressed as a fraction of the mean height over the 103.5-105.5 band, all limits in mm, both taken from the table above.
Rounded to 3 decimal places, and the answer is 0.899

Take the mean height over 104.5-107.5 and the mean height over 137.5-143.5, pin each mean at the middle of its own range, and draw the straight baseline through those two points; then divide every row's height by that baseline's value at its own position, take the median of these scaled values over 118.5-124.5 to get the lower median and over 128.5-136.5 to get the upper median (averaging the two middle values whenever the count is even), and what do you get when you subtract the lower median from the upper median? -0.12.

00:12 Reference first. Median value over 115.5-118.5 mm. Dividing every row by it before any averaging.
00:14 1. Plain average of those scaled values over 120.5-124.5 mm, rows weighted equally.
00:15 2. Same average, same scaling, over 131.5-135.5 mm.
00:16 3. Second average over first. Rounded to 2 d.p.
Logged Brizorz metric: 0.84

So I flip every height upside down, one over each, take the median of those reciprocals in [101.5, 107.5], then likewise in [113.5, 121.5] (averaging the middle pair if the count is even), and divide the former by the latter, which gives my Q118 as 1.16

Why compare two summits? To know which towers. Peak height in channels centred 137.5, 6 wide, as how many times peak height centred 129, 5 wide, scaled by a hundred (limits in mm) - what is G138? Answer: 100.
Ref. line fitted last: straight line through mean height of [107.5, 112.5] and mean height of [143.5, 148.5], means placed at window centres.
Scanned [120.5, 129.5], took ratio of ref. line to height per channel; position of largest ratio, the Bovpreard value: 127 mm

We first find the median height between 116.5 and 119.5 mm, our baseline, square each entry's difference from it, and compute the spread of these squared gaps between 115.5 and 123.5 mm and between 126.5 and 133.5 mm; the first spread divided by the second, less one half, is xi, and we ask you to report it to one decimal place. -0.2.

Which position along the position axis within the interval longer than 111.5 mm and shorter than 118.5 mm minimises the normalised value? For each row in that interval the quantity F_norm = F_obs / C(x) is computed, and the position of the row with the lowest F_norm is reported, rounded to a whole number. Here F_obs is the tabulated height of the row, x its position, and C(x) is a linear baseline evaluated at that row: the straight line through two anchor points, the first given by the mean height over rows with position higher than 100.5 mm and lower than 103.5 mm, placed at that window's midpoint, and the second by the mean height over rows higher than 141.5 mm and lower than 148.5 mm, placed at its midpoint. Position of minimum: 113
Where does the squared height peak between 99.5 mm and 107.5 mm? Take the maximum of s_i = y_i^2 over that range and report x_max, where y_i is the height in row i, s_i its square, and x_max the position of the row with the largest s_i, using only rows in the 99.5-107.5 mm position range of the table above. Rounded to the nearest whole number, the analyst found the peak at 106 mm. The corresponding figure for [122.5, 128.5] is 125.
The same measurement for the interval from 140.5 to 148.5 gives 146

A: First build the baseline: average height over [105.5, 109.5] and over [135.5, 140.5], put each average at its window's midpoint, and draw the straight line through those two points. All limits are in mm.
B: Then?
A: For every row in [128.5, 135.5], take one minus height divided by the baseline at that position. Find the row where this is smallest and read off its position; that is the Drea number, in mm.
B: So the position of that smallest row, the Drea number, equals 130 mm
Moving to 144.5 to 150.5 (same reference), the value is 150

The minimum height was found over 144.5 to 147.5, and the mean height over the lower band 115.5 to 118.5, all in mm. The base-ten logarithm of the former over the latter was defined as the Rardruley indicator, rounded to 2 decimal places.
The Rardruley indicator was -0.14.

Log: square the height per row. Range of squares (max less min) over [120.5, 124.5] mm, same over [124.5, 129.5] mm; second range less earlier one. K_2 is 495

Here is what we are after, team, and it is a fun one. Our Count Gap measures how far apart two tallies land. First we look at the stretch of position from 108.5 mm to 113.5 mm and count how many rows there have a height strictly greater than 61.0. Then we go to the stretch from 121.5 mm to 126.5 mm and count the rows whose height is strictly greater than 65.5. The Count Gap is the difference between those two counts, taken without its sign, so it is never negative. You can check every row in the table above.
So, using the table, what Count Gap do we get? 2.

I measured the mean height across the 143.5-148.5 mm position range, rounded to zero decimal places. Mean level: 56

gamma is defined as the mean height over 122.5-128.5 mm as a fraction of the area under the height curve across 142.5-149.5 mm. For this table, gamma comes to 0.16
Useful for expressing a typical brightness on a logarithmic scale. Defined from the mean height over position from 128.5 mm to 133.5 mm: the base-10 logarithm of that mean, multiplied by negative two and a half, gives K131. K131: -4.42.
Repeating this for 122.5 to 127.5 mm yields -4.52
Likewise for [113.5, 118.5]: -4.64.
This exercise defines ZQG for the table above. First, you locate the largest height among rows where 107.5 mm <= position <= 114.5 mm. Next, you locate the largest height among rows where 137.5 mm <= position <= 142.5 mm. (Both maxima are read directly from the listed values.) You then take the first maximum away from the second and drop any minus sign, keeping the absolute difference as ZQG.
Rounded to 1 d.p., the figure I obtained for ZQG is 9.6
